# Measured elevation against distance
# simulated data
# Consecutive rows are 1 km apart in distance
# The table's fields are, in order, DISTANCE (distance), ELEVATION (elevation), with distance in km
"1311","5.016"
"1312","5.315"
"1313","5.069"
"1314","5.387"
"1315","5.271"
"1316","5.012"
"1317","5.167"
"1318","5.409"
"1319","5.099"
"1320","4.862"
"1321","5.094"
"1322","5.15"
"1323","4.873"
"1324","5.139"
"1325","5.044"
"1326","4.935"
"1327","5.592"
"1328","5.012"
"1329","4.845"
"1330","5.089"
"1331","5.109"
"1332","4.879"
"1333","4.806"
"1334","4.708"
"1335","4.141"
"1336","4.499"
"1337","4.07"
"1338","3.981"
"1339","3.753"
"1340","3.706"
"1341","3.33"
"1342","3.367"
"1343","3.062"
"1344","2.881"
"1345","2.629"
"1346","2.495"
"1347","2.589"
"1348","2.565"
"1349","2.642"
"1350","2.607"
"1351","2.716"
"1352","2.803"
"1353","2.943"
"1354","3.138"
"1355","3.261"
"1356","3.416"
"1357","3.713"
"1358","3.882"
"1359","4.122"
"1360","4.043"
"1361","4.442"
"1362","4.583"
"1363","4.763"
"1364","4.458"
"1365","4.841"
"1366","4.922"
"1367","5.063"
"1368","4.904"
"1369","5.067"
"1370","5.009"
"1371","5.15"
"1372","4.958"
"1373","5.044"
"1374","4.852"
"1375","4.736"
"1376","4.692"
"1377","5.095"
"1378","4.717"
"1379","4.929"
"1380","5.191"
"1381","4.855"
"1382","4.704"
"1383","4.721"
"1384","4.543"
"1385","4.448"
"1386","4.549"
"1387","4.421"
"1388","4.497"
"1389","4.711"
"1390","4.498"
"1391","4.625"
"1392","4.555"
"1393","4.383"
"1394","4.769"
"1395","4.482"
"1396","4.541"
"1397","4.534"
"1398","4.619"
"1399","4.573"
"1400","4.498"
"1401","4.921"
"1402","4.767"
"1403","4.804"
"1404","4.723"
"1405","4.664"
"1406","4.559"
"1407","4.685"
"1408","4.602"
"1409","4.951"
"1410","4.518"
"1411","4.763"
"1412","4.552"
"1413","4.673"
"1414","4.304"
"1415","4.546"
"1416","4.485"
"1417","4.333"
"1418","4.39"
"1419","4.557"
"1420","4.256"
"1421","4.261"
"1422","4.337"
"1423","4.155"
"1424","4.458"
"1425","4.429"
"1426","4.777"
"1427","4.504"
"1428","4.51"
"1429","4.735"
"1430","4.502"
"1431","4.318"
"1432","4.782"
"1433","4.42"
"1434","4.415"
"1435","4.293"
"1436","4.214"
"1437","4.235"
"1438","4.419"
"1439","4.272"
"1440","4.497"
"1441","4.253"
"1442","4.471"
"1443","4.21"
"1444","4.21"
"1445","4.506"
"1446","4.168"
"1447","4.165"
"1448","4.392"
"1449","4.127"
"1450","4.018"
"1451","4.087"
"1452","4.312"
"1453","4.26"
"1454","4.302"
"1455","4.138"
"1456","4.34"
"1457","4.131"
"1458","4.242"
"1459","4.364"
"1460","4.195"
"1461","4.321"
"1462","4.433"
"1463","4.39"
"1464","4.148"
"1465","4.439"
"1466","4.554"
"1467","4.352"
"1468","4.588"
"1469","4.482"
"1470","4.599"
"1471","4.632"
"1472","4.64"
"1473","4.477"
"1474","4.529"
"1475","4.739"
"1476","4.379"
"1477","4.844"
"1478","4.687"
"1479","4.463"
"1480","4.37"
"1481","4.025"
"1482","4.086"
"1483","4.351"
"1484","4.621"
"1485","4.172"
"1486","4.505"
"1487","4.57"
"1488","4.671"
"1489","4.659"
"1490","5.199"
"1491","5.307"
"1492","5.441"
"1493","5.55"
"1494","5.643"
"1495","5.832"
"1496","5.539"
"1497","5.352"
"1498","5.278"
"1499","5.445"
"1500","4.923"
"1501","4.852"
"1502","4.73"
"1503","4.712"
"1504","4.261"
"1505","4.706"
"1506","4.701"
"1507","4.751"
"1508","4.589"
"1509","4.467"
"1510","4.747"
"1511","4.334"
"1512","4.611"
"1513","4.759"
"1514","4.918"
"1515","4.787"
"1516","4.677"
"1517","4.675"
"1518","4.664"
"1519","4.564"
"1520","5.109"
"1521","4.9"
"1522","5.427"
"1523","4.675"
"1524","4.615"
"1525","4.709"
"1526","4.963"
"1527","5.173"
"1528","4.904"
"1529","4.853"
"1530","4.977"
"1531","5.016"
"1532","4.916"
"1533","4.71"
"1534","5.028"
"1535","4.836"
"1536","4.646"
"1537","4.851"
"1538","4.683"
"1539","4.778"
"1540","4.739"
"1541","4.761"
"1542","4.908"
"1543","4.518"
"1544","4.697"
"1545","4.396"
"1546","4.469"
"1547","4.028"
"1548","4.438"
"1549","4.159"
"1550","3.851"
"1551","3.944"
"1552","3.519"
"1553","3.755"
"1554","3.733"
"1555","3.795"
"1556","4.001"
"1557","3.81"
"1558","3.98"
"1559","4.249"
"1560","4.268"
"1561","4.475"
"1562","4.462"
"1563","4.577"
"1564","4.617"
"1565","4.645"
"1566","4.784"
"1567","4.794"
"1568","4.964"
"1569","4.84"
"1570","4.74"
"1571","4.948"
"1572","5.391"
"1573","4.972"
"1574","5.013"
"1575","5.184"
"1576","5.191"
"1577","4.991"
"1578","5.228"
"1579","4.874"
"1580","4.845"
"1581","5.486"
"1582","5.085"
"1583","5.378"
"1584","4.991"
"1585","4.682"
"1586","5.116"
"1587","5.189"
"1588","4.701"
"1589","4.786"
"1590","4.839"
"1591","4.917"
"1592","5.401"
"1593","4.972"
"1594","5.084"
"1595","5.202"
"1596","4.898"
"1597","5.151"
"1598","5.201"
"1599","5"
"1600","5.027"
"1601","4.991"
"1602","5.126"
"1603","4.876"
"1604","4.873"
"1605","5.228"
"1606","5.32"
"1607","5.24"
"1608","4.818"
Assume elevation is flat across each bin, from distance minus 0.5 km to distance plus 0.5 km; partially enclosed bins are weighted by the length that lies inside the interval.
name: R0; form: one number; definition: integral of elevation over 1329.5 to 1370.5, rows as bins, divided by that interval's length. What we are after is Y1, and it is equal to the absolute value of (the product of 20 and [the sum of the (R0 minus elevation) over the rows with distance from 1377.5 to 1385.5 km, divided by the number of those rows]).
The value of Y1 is 18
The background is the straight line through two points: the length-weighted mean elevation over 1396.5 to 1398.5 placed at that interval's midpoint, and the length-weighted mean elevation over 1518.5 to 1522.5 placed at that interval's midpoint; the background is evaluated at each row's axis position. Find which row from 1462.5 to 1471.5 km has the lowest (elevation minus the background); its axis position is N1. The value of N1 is 1464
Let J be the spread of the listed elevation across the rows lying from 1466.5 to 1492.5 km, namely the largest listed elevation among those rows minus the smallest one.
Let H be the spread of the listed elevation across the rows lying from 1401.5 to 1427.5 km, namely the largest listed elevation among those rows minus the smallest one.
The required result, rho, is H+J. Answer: 2.2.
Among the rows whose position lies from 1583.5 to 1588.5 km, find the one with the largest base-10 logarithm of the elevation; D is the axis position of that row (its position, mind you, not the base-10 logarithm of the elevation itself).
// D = 1587 km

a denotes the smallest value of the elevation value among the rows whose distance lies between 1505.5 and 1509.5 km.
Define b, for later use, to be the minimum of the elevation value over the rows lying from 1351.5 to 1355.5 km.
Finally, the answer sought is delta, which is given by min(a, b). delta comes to 2.8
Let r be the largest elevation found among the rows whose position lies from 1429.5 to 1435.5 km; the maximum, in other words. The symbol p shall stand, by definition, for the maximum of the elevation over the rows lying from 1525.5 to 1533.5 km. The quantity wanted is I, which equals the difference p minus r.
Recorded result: 0.4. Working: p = 5.173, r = 4.782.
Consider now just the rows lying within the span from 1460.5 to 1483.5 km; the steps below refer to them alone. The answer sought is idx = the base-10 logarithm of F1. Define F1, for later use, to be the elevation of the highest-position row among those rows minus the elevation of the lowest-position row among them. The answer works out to -1.52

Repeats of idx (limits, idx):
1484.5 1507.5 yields -0.24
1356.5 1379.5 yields 0.08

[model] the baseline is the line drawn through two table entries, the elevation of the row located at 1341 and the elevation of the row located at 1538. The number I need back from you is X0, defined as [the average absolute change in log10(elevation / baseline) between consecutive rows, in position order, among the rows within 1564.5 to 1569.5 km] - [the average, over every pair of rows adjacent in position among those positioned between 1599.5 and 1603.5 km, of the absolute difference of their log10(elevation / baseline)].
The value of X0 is -0.003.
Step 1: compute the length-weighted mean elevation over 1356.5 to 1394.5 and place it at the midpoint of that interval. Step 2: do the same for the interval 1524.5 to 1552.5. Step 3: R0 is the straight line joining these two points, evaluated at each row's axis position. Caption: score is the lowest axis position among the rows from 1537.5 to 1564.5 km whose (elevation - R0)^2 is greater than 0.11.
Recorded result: 1547 km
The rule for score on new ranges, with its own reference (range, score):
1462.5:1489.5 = 1464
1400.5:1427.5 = 1414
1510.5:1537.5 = 1520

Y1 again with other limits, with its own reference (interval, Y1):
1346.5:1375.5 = 3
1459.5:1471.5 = 11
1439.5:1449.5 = 8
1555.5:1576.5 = 16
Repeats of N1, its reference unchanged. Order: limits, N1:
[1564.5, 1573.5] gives 1565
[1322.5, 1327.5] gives 1323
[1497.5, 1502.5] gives 1502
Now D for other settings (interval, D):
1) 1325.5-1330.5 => 1327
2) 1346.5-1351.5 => 1351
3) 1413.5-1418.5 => 1415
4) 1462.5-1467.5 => 1466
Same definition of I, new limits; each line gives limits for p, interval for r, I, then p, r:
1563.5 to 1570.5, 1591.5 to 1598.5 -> -0.4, 4.964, 5.401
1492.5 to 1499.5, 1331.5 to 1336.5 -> 1.0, 5.832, 4.879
